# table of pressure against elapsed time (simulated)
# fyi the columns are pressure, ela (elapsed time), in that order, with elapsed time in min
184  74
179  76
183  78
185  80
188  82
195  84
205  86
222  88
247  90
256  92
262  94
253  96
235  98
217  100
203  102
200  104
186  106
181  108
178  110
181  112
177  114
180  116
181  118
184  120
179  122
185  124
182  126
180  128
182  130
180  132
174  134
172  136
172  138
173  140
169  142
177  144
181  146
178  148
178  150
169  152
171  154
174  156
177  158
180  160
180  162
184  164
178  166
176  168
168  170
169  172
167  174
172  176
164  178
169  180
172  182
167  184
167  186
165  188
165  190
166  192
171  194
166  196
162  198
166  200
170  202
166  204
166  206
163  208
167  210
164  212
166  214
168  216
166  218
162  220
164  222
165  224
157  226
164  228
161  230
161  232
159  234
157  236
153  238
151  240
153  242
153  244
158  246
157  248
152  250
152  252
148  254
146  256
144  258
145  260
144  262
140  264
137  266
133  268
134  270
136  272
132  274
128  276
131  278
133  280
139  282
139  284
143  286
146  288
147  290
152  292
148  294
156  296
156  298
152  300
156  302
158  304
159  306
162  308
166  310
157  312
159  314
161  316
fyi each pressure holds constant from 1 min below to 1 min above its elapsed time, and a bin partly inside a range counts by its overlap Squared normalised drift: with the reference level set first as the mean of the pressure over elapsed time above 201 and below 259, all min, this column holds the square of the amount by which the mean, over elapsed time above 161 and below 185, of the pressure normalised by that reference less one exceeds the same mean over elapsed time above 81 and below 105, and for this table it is 0.10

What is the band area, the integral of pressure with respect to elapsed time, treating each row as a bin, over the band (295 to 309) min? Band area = 2198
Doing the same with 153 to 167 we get 2488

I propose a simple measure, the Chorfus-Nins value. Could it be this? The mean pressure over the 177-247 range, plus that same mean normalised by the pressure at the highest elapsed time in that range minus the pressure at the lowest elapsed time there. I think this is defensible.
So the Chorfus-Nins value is 136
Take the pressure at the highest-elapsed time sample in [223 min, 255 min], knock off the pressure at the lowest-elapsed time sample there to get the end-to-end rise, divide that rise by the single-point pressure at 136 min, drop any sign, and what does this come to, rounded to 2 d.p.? 0.10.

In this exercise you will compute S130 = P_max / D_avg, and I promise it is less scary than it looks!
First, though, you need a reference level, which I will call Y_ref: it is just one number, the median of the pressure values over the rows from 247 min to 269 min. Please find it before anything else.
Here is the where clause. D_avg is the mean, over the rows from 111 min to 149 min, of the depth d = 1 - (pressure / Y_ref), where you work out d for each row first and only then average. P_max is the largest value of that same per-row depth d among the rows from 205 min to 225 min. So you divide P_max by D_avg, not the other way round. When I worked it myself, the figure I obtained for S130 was 0.5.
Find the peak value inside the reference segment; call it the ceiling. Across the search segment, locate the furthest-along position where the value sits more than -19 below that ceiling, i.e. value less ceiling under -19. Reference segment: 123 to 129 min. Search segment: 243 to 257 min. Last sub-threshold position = 256 min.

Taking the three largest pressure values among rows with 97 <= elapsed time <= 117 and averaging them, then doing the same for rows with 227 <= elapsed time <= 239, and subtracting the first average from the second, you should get -56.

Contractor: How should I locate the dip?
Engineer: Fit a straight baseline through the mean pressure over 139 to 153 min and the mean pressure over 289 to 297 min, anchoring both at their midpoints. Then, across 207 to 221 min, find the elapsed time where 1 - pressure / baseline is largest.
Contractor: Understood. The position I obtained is 208 min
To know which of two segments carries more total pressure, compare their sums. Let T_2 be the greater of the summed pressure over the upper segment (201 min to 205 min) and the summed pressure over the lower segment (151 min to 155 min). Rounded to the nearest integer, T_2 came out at 340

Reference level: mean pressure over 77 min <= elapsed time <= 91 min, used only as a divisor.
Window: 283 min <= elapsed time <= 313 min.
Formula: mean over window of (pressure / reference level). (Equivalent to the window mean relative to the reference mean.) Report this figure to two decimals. 0.75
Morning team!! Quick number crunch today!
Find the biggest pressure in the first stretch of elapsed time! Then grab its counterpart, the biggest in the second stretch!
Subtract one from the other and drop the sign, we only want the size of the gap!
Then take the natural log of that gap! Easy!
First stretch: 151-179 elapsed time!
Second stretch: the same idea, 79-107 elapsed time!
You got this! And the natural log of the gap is 4.36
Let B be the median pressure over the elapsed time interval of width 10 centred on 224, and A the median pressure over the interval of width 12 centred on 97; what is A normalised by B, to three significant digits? 1.49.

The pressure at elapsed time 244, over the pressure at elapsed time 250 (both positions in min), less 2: -0.99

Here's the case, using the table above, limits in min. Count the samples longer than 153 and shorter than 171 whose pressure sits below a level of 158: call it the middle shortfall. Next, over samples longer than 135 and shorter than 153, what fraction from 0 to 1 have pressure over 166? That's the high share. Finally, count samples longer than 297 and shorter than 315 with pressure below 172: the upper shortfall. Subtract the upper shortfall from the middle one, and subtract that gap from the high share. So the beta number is 10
